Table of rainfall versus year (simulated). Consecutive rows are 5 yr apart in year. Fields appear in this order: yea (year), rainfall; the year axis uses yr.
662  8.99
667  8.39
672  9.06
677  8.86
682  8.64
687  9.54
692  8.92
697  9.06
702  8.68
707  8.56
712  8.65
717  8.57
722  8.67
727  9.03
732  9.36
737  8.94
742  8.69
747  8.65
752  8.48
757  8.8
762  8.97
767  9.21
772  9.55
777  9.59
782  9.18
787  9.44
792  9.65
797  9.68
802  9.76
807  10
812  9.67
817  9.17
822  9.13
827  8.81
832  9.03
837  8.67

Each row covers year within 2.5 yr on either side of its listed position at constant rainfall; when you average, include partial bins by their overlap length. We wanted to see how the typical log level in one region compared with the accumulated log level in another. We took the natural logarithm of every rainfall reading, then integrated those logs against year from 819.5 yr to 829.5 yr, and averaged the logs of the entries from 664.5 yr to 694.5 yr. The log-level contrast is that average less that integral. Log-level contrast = -20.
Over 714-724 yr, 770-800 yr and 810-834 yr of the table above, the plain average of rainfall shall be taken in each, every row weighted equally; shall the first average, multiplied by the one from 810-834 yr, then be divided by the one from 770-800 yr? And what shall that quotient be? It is 8.3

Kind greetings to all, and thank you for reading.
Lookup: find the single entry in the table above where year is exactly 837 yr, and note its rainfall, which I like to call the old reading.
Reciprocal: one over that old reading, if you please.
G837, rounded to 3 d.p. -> 0.115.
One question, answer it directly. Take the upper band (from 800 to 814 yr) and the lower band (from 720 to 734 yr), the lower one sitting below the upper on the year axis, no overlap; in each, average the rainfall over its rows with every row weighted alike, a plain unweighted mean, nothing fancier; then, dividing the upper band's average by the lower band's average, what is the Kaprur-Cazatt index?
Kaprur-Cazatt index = 1.09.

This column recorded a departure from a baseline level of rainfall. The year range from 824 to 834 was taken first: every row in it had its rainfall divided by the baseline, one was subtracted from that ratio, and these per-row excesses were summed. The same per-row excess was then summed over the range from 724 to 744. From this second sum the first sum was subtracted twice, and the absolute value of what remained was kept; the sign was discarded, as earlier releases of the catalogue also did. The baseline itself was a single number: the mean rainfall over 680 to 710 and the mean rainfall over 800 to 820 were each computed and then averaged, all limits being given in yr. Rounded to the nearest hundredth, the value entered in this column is 0.04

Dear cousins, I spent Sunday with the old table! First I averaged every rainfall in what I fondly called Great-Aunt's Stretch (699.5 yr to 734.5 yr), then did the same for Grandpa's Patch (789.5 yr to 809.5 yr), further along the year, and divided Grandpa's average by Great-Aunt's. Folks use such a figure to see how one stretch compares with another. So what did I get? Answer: 1.11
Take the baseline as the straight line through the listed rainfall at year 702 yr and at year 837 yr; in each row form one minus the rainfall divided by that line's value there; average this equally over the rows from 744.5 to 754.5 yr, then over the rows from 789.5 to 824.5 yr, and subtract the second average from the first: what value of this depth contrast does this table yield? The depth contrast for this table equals 0.12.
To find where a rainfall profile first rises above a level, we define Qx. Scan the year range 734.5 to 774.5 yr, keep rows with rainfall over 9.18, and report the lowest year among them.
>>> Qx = 767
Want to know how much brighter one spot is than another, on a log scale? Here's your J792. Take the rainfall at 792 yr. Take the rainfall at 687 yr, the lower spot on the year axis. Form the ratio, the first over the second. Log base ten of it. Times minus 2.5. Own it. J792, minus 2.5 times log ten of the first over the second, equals -0.012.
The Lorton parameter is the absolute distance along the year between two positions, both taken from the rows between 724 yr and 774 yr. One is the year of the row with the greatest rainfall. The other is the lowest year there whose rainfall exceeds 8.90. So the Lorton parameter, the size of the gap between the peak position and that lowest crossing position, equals 45 yr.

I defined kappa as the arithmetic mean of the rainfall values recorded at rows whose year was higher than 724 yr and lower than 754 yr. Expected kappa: 8.86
